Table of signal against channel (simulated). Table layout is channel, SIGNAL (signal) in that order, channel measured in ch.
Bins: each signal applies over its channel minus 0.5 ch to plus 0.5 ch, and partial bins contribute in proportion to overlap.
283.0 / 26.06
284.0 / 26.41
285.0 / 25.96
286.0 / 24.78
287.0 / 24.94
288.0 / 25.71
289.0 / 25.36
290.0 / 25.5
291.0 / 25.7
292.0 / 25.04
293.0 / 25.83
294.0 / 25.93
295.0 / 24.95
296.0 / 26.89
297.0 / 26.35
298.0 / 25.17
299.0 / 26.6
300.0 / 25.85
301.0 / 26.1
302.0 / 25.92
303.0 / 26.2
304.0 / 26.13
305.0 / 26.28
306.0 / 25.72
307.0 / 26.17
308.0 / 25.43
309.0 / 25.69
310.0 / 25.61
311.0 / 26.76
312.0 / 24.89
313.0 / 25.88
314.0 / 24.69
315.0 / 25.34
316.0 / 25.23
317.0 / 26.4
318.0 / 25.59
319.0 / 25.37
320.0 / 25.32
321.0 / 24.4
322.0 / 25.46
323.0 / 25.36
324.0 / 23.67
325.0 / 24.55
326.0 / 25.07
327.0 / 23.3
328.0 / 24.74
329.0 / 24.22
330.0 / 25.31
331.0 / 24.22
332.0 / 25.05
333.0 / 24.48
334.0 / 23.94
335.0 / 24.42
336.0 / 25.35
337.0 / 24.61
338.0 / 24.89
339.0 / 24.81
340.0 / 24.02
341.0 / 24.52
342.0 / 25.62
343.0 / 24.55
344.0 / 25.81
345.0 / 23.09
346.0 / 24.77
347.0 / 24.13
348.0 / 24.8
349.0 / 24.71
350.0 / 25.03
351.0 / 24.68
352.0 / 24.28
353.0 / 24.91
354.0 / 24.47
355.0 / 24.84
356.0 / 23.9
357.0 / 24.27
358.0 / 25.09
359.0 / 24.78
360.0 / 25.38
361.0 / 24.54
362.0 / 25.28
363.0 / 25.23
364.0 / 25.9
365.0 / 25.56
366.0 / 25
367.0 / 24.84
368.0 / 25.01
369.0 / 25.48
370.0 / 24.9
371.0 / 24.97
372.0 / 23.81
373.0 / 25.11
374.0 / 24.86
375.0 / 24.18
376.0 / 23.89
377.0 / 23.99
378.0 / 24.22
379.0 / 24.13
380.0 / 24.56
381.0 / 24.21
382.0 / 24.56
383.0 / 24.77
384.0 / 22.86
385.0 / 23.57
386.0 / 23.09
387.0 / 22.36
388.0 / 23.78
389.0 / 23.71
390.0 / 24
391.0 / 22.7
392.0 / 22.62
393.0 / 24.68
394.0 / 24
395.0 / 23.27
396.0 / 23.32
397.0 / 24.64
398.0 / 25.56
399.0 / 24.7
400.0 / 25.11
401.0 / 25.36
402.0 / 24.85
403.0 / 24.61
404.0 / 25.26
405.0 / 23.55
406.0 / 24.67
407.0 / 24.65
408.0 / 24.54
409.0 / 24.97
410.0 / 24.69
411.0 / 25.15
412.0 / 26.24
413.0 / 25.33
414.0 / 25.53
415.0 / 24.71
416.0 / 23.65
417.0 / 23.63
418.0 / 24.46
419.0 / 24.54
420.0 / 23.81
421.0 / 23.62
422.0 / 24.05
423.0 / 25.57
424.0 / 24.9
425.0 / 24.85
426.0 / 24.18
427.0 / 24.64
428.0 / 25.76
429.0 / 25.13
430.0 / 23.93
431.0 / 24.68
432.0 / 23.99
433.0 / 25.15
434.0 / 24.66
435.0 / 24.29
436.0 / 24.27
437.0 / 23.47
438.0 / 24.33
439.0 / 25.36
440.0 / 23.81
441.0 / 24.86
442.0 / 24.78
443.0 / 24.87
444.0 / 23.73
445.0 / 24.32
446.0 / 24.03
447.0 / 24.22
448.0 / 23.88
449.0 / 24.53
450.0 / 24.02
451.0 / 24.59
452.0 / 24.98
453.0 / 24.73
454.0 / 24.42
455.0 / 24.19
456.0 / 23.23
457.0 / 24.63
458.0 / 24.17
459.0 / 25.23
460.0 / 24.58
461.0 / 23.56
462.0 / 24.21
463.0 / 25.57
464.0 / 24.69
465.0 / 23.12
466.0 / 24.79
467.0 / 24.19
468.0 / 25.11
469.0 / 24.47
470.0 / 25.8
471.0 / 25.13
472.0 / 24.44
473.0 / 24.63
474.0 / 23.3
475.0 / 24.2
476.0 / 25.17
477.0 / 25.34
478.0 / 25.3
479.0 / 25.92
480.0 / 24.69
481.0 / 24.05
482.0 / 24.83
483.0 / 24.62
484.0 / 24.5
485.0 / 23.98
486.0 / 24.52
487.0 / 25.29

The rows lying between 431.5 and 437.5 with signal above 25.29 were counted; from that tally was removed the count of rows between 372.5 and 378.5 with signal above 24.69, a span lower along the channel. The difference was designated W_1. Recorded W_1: -2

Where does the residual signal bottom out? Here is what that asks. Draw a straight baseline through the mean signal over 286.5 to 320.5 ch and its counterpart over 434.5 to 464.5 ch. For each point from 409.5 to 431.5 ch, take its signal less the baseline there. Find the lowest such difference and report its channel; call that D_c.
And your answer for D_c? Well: 417.0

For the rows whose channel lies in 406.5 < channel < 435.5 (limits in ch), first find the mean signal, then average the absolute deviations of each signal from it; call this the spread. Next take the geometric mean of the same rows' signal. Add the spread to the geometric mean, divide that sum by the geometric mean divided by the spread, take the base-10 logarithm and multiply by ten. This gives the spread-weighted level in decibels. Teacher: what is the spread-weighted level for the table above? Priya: -2.9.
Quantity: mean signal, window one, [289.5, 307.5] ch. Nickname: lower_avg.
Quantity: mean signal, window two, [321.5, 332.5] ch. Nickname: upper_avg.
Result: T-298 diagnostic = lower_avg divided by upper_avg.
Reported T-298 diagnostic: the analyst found 1.05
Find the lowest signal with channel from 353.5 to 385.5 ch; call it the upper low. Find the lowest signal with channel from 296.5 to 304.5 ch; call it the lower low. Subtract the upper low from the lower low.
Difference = 2.3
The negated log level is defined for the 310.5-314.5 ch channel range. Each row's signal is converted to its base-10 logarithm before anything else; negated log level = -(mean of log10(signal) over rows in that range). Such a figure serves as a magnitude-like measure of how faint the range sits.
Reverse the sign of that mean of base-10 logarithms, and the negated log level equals -1.41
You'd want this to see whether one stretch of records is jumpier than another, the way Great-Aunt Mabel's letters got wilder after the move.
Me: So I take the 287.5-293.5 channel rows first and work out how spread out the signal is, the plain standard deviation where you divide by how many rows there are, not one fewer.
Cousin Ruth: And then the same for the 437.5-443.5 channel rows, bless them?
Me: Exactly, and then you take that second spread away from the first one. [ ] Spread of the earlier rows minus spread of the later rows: -0.22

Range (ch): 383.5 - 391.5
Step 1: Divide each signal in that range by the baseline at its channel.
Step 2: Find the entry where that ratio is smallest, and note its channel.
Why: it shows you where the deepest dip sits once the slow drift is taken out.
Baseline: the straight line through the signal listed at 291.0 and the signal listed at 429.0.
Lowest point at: 387.0 ch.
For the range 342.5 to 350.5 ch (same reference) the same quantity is 345.0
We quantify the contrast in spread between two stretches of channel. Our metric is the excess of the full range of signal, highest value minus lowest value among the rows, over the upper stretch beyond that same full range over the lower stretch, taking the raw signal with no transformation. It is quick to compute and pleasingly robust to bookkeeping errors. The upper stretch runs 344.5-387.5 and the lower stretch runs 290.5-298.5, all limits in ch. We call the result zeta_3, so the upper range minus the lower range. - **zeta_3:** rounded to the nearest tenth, 1.6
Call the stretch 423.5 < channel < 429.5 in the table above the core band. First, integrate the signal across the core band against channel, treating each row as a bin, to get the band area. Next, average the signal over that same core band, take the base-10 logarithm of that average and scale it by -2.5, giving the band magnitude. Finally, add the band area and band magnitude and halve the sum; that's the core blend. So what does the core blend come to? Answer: 73.0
